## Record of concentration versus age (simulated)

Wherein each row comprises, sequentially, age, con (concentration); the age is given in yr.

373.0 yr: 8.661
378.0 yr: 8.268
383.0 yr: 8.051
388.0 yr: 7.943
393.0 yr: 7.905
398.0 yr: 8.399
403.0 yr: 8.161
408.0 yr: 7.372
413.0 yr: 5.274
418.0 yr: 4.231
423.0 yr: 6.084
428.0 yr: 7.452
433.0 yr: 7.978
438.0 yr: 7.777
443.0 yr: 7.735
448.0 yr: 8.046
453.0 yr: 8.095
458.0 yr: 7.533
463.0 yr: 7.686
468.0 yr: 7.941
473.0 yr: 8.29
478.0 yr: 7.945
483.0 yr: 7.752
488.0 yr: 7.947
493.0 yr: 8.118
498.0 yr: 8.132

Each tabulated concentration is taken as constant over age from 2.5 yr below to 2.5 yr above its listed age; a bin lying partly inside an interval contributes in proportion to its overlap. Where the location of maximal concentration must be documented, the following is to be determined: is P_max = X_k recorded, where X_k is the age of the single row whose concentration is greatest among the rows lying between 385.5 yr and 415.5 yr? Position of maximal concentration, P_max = 398.0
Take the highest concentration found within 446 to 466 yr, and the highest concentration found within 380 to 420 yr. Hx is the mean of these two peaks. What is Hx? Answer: 8.25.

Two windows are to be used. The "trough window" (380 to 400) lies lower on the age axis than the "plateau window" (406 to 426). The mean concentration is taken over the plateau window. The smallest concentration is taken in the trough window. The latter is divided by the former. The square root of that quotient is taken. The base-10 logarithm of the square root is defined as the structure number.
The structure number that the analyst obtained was 0.07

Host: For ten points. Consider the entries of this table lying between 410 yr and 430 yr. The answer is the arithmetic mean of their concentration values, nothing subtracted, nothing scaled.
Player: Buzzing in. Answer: 5.76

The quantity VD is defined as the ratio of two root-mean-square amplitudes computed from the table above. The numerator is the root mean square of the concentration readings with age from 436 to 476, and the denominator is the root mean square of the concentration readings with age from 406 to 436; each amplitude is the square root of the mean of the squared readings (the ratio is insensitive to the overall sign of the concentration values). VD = 1.21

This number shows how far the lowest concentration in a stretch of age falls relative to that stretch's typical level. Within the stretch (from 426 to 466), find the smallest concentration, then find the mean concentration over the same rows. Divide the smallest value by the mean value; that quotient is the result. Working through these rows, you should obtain 0.96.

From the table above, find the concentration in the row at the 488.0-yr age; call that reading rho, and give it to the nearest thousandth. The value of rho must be 7.947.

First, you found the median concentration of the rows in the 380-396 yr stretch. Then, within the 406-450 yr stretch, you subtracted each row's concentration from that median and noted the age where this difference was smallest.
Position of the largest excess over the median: 448.0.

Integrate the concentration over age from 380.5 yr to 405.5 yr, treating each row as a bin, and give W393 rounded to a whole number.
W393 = 202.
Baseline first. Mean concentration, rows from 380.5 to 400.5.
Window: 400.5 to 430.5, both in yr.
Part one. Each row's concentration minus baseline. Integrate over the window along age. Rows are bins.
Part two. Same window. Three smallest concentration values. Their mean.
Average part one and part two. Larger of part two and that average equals 5.2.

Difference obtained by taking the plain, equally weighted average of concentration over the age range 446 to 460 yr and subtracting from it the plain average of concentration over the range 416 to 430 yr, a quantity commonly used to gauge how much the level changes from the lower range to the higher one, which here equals 2.0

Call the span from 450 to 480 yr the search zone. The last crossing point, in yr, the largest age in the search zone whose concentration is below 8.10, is 478.0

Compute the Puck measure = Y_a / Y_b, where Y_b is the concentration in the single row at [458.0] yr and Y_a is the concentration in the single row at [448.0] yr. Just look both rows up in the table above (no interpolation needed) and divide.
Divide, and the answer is 1.07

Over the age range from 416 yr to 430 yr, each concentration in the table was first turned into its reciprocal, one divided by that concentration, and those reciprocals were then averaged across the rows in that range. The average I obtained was 0.178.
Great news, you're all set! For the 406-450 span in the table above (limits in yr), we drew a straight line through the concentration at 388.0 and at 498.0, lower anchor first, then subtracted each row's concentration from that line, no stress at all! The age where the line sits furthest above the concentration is 418.0 yr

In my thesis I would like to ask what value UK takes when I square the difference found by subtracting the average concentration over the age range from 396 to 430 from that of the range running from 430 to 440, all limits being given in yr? 1.4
